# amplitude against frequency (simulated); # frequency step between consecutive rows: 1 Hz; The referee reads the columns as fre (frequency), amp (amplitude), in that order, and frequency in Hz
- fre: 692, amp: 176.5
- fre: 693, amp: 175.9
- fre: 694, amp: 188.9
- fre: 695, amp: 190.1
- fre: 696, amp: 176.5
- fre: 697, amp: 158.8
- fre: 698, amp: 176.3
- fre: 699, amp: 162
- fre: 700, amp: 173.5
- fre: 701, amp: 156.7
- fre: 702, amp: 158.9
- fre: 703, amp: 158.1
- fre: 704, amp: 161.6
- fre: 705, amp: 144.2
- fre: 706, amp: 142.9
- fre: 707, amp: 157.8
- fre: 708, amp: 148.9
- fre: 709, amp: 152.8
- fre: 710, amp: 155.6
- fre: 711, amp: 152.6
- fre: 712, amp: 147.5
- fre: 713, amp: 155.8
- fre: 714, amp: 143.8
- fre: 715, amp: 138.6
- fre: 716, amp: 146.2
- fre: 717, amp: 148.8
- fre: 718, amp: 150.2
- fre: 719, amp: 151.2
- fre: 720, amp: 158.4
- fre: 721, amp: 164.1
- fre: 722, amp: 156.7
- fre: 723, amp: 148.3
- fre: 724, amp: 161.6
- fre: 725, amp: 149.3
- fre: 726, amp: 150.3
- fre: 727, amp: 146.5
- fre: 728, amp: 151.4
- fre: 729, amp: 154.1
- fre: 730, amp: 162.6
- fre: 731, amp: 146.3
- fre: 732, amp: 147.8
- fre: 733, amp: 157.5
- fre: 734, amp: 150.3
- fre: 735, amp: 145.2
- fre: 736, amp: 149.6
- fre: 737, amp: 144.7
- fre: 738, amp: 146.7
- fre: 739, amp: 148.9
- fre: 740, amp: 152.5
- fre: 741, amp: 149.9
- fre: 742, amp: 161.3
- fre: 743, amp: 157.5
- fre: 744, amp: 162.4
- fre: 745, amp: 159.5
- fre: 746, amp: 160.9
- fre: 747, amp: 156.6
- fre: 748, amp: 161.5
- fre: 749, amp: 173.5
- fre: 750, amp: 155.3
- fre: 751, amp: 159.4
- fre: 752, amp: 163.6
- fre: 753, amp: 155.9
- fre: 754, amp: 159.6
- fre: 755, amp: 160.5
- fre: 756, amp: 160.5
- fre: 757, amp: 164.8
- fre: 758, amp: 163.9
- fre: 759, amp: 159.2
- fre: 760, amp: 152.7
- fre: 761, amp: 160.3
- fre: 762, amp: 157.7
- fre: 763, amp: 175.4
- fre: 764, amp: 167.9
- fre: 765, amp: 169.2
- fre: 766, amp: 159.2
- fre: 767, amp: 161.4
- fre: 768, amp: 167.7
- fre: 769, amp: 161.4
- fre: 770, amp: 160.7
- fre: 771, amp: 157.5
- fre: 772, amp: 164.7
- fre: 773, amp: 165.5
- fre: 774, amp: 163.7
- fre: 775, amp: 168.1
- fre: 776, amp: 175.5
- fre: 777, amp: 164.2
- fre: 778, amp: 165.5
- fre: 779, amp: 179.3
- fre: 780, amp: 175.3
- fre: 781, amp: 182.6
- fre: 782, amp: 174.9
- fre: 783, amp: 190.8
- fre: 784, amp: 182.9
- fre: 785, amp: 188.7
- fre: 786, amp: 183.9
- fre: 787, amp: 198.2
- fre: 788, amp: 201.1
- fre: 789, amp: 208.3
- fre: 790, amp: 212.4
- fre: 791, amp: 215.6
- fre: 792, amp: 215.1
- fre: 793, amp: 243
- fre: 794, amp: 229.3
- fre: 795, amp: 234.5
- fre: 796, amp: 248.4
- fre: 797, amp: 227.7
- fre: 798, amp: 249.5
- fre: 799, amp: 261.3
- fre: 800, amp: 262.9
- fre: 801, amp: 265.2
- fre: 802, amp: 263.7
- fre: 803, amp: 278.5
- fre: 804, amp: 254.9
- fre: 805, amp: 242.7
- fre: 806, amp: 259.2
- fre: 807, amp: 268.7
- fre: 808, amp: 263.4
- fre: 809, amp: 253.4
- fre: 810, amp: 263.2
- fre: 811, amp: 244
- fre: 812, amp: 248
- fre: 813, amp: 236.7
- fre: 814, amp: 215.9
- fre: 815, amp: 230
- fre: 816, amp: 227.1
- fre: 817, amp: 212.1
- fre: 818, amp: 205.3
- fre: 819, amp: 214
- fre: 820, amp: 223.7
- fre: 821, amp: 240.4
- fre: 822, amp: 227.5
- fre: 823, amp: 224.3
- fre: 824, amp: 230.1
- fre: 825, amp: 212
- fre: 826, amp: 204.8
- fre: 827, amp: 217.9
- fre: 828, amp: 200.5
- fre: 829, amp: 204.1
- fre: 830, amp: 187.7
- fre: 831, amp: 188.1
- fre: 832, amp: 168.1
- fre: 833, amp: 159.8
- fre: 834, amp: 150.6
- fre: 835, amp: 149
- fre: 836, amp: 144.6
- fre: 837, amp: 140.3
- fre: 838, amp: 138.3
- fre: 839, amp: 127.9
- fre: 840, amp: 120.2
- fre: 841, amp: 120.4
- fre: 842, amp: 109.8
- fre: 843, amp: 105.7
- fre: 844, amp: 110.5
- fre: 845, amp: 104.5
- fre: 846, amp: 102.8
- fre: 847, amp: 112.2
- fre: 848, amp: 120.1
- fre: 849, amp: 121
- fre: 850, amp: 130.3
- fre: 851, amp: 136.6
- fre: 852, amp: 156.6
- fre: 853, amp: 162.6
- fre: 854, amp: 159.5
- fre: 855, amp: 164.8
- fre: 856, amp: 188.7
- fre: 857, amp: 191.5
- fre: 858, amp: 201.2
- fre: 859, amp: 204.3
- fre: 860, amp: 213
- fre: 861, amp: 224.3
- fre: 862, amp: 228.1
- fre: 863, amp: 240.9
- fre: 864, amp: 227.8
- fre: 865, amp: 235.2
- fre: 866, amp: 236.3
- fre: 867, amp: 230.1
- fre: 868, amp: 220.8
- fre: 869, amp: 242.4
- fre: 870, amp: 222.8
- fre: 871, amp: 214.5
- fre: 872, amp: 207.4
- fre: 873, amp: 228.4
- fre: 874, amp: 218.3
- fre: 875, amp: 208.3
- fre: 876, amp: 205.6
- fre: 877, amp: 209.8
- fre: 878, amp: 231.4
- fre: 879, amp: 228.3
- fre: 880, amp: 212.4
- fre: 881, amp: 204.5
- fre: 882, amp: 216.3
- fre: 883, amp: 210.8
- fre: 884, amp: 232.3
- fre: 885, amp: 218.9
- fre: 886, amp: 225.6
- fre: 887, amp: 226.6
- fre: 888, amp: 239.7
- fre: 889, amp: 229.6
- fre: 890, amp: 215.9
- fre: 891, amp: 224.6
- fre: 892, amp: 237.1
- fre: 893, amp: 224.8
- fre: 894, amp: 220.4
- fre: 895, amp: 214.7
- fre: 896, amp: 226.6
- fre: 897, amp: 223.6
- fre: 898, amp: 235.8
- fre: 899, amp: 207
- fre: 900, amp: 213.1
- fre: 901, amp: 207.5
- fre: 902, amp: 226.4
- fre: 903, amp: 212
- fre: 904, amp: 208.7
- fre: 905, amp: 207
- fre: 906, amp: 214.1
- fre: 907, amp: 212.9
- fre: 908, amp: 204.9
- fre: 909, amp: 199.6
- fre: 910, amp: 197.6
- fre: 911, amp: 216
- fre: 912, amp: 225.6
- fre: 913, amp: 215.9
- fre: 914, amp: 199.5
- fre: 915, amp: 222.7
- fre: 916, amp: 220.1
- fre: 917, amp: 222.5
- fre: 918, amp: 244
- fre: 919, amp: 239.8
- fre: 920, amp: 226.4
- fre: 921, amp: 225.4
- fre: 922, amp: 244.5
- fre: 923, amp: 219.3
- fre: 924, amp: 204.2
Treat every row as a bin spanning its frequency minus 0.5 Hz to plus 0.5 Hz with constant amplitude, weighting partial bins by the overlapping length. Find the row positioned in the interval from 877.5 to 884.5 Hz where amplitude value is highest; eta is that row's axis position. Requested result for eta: 884 Hz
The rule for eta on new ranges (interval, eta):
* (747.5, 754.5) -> 749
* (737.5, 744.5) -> 744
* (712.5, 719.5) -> 713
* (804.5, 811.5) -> 807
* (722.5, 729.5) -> 724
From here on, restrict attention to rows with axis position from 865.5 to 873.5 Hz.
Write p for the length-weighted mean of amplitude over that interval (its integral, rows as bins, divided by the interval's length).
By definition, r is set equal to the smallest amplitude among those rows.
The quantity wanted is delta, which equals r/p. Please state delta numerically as 0.920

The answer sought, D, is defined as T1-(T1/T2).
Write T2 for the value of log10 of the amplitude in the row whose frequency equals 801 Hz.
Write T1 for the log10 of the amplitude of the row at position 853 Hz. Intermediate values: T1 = 2.21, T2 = 2.42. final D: 1.299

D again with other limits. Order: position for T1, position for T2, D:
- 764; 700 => 1.231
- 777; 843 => 1.121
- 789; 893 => 1.333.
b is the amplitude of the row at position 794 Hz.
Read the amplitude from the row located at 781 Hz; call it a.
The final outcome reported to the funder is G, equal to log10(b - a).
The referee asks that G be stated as 1.7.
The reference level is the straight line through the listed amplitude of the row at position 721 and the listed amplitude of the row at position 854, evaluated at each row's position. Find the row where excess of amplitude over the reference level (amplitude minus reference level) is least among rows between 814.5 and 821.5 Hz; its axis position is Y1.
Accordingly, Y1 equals 818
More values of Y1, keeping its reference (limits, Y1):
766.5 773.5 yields 771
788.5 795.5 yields 789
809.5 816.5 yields 814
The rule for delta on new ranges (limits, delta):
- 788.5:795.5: 0.936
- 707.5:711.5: 0.977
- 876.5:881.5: 0.941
